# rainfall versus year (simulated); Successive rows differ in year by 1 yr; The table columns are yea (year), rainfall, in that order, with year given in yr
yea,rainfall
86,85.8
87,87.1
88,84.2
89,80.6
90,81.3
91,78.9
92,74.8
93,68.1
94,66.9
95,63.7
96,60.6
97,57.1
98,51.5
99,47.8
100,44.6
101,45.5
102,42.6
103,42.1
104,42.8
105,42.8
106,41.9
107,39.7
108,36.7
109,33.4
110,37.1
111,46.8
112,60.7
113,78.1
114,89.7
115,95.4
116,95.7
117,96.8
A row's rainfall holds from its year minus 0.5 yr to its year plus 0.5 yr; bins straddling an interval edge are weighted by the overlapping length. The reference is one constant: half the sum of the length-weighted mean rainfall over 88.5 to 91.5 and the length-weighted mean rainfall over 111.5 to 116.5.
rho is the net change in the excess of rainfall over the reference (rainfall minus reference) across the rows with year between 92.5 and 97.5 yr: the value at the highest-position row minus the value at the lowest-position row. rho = -11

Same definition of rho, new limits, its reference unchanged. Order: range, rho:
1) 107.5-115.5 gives 59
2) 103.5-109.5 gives -9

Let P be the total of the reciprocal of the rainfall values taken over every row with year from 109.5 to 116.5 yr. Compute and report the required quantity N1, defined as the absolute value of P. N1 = 0.11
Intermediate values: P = 0.11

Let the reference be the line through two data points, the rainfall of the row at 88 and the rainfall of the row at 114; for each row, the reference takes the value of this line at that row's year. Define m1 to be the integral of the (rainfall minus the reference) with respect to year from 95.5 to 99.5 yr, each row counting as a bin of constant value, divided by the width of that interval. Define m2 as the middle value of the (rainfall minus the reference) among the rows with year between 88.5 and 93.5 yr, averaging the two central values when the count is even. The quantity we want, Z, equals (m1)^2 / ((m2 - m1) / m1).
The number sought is -1254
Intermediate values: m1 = -32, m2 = -6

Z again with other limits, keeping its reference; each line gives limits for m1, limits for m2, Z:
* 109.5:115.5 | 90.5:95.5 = -2307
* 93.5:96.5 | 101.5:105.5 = 461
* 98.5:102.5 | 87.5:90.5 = -1891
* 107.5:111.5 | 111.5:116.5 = -2525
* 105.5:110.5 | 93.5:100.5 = -6004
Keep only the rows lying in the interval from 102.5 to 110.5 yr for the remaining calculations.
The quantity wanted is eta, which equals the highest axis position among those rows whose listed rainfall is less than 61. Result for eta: 110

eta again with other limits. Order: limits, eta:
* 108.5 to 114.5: 112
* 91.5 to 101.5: 101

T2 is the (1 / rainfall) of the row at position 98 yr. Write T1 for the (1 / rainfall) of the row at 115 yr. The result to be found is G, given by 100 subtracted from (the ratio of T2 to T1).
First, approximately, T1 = 0.0105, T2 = 0.019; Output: -98.1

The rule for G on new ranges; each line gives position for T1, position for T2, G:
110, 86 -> -99.6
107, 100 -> -99.1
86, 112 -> -98.6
